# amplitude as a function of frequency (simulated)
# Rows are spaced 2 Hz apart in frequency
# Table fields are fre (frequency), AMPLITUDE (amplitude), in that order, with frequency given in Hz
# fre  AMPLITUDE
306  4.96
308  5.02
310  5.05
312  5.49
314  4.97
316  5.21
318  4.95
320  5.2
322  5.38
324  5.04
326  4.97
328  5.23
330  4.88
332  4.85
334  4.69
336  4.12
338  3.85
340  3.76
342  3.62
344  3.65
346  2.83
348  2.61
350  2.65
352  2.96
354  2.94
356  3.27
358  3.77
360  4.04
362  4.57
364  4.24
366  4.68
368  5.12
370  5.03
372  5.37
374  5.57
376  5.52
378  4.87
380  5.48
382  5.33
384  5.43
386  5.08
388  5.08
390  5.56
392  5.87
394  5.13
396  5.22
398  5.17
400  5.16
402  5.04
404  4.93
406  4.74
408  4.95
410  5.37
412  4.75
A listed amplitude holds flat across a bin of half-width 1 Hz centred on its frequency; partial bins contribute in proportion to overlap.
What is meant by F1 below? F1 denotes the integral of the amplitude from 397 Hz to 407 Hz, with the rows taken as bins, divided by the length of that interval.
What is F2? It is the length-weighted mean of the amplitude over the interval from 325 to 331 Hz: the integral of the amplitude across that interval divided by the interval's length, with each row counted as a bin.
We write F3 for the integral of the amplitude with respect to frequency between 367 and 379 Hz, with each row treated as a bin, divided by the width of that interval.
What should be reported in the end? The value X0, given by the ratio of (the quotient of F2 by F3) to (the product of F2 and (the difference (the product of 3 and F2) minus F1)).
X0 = 0.0189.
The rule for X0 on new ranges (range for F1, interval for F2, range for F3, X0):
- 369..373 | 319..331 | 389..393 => 0.0172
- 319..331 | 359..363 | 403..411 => 0.0257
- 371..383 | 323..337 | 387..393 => 0.0199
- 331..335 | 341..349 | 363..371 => 0.0440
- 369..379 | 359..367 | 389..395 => 0.0230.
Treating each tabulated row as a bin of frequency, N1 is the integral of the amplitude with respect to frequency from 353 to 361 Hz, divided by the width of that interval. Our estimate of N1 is 3.5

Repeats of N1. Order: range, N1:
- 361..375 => 4.9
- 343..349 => 3.0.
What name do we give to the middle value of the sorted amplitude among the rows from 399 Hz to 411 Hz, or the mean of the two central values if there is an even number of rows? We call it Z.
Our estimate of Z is 5.0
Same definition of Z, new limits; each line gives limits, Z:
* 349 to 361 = 3.1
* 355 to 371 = 4.4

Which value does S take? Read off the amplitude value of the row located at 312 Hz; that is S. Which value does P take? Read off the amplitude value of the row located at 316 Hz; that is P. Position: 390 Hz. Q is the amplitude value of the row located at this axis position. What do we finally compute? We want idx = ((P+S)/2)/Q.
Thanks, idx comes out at 0.96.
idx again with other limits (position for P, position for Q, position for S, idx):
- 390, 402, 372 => 1.08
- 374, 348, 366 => 1.96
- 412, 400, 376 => 1.00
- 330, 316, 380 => 0.99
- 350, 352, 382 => 1.35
